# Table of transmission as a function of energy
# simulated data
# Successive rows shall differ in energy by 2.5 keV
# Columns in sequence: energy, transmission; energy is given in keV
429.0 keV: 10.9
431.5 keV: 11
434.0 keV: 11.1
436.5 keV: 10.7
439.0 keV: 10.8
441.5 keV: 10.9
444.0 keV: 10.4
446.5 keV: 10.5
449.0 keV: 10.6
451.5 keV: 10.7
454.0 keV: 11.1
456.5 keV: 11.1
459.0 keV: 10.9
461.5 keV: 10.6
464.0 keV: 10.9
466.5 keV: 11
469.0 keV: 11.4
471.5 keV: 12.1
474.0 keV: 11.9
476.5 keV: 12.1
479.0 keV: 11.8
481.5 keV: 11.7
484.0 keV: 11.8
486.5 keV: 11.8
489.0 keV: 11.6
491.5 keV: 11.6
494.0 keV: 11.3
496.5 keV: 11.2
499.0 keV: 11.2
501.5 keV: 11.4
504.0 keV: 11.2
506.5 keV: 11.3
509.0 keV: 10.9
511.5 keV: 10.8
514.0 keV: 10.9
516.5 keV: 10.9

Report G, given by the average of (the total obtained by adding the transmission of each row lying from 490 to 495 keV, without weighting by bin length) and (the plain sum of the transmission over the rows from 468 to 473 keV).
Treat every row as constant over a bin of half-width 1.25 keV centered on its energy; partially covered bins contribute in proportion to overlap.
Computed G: 23.2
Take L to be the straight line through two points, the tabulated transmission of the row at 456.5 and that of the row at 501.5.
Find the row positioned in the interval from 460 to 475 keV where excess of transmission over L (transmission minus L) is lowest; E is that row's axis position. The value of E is 461.5 keV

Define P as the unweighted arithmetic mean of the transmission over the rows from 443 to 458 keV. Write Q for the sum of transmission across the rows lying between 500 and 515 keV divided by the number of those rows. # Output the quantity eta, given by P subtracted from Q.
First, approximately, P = 10.7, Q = 11.1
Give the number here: 0.35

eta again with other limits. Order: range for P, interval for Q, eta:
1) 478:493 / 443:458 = -0.98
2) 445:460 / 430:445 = 0.00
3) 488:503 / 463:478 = 0.18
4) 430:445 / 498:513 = 0.32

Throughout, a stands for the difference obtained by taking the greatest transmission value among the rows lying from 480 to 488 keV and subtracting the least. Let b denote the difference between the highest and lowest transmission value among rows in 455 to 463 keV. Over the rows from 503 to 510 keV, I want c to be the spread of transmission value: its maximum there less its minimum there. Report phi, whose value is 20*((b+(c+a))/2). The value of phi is 10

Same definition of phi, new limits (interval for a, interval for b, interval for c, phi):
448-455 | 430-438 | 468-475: 16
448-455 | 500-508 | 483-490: 9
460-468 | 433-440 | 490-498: 12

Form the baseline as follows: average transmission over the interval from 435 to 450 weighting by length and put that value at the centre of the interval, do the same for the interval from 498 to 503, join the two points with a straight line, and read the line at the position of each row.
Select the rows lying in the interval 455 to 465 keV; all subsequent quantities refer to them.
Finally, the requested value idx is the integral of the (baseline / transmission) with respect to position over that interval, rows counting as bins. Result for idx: 10.0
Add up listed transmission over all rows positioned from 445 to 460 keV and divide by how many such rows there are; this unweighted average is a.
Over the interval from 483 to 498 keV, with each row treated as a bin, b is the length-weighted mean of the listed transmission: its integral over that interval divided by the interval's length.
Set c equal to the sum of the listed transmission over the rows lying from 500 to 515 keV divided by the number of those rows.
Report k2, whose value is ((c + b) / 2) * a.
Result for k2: 122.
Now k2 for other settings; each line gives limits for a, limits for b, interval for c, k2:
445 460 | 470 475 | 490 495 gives 127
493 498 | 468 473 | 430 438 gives 128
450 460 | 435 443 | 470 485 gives 124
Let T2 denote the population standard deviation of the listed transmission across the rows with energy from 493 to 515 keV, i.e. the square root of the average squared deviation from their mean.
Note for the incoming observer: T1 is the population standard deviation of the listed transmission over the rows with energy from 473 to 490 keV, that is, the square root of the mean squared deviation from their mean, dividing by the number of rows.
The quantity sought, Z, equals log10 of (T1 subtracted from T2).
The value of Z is -1.27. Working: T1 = 0.15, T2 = 0.20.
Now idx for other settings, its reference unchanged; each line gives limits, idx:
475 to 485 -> 9.3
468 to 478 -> 9.3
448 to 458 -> 9.9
